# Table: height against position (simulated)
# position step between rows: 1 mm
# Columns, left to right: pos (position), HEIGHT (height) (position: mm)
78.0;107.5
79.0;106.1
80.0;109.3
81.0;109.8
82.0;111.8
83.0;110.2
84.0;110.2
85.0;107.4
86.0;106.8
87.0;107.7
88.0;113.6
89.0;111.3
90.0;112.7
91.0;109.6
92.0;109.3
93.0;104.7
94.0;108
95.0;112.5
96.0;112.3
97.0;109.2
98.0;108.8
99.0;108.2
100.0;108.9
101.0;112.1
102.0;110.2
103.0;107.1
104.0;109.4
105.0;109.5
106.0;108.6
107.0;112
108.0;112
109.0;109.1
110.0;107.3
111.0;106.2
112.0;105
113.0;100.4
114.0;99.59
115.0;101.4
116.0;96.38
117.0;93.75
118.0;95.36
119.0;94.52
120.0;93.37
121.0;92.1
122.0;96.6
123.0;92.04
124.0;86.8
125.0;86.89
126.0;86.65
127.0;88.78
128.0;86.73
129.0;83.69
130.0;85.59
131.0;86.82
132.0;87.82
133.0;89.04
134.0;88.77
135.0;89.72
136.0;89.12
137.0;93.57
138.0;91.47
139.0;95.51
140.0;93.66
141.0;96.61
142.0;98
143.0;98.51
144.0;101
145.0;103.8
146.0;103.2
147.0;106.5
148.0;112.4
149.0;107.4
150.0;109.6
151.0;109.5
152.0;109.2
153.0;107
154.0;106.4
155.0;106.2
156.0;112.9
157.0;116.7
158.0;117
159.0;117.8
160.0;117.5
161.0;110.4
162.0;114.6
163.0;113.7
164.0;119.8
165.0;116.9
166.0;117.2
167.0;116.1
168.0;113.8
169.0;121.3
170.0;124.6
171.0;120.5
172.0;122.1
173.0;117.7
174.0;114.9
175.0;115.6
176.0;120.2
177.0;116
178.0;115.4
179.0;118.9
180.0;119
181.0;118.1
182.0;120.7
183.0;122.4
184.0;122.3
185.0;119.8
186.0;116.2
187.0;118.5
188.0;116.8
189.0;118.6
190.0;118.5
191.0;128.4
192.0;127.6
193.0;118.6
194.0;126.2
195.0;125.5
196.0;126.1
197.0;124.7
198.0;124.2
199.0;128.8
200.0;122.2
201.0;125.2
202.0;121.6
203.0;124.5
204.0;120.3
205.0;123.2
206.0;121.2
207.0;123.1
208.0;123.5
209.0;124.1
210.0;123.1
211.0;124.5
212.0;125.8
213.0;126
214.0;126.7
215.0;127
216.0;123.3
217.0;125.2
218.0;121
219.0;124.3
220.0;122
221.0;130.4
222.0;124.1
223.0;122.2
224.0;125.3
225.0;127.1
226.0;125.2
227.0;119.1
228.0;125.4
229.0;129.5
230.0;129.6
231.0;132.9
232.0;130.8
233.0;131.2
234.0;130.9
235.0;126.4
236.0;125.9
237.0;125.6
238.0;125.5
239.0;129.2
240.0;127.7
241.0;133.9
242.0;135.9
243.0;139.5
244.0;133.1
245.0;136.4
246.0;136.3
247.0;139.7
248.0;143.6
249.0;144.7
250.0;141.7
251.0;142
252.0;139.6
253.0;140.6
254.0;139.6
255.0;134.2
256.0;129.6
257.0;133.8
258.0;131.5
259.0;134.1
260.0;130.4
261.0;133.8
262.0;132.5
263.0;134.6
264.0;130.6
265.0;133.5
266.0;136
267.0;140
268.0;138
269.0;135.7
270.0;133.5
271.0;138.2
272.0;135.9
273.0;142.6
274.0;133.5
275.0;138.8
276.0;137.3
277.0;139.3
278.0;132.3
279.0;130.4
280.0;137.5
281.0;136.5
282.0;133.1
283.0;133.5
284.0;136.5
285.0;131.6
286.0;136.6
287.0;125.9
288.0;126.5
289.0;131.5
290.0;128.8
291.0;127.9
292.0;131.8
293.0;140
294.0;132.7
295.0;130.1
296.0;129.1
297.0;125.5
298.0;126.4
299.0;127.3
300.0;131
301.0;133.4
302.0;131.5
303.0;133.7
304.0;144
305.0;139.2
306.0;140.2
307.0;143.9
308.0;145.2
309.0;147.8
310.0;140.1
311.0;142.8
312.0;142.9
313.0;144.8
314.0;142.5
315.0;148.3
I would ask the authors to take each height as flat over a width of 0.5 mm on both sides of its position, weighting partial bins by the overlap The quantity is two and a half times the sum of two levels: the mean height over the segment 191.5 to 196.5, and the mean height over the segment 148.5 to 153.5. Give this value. 583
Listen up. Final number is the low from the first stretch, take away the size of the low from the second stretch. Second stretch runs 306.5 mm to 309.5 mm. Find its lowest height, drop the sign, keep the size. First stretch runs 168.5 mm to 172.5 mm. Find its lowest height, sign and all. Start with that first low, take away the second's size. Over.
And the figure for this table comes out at -23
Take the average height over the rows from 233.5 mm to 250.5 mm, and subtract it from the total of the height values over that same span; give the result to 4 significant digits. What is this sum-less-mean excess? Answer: 2142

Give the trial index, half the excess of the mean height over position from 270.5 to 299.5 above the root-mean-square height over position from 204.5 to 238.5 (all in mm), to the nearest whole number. 4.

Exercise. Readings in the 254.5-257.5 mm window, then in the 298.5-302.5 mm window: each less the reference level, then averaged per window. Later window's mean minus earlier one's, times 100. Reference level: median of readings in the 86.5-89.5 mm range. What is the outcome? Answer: -173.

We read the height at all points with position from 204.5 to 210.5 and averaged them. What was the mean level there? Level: 123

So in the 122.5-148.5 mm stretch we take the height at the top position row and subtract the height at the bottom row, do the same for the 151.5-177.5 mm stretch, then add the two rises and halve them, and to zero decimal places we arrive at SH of 14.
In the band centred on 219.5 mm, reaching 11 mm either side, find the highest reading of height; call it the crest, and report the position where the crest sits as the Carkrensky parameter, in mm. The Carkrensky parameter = 221.0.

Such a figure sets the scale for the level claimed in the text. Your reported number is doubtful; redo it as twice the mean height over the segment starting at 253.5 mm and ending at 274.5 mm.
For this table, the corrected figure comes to 270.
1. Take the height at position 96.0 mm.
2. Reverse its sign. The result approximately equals -112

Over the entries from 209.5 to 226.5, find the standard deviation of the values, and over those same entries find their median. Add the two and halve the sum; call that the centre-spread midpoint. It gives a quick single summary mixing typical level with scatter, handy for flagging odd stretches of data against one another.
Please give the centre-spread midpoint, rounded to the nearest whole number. 64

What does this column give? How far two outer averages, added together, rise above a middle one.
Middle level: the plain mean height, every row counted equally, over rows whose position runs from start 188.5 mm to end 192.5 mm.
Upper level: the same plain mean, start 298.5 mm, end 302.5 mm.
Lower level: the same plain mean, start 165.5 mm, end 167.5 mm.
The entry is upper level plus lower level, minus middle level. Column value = 124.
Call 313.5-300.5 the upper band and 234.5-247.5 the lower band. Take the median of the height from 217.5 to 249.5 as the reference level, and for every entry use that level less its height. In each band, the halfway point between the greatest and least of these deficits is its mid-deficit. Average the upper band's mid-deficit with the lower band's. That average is -6.8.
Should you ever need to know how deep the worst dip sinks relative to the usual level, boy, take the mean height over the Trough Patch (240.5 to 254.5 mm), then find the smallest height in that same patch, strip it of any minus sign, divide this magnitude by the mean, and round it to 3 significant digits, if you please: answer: 0.957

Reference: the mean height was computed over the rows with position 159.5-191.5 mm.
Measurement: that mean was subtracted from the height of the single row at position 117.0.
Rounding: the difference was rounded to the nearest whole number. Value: -25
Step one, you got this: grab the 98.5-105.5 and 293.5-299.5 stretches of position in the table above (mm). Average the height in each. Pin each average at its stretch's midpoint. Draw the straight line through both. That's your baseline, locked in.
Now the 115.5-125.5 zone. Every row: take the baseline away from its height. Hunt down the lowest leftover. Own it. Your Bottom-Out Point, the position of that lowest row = 125.0 mm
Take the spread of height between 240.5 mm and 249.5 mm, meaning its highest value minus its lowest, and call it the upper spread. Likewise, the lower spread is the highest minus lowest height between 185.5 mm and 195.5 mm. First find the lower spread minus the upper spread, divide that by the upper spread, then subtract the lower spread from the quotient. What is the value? -12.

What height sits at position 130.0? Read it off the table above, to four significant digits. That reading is 85.59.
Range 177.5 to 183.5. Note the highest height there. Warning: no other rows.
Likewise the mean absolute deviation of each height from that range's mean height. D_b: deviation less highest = -121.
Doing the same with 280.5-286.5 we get -135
